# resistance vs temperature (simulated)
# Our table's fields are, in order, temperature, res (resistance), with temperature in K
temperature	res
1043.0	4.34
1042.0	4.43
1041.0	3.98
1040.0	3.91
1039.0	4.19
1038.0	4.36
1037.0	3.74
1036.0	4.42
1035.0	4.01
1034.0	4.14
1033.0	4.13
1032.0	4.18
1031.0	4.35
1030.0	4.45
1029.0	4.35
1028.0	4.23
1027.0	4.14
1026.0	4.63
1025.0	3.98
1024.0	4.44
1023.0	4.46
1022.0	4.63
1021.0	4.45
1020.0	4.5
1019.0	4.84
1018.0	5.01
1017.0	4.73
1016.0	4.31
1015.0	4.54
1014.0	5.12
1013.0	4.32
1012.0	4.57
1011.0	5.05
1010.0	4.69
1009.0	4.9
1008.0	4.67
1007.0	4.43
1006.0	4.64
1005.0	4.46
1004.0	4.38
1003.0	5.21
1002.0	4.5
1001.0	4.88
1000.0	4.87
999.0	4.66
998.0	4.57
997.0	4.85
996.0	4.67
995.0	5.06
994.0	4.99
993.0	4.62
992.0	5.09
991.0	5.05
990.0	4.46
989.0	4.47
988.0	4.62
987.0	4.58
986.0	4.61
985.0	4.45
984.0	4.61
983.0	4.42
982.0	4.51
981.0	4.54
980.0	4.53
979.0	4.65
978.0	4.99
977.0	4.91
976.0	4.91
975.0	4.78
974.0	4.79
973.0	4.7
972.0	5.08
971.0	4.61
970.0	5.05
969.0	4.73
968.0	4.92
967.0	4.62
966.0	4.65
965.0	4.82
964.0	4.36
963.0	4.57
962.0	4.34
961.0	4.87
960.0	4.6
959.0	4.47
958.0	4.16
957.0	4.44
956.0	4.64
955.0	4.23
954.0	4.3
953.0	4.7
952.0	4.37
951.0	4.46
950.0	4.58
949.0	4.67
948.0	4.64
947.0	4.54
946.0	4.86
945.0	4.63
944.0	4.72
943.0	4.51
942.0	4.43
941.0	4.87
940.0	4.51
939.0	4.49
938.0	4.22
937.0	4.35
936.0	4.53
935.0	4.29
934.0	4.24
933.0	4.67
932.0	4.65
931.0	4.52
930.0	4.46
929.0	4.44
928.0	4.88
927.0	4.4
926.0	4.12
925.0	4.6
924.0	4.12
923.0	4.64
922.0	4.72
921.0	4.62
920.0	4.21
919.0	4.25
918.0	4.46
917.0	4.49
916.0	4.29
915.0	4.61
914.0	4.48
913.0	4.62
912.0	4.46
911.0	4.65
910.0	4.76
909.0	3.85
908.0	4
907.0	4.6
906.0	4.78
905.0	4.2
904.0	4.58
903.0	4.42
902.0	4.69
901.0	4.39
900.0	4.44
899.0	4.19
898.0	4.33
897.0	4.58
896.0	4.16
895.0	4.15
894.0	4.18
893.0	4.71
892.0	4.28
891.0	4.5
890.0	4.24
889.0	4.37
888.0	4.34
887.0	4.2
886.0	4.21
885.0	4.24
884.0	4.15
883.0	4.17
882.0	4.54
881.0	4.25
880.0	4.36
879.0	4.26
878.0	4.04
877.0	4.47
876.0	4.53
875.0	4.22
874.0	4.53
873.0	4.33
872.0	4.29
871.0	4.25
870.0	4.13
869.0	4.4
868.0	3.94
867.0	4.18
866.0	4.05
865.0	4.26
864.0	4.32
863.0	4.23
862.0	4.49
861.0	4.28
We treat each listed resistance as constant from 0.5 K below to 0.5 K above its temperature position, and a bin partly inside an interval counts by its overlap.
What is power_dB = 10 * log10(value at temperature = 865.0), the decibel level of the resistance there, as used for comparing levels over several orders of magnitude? 6.29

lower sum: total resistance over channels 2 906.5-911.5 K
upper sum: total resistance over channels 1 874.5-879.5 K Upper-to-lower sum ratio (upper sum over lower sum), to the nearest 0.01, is 0.98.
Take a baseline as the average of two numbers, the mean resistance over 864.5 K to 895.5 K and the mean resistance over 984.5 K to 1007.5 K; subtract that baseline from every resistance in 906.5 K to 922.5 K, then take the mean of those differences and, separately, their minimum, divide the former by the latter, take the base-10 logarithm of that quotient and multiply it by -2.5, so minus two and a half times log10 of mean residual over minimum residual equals 2.8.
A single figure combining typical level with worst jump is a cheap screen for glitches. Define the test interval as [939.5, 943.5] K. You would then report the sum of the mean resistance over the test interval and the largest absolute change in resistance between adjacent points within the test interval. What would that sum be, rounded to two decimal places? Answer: 5.02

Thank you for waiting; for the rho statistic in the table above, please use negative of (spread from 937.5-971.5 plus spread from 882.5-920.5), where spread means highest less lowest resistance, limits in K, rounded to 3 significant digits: -1.82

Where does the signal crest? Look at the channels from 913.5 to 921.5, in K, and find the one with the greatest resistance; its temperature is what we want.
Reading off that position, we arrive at 921.0 K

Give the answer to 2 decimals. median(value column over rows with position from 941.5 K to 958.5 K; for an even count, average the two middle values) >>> 4.54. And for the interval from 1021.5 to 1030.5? 4.44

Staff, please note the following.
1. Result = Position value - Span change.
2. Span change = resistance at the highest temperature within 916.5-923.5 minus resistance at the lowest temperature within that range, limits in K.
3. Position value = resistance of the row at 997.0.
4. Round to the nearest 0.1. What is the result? 4.7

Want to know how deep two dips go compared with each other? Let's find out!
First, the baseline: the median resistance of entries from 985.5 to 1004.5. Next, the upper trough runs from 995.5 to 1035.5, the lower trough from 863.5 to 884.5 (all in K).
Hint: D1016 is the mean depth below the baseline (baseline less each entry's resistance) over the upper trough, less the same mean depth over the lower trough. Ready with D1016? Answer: -0.28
